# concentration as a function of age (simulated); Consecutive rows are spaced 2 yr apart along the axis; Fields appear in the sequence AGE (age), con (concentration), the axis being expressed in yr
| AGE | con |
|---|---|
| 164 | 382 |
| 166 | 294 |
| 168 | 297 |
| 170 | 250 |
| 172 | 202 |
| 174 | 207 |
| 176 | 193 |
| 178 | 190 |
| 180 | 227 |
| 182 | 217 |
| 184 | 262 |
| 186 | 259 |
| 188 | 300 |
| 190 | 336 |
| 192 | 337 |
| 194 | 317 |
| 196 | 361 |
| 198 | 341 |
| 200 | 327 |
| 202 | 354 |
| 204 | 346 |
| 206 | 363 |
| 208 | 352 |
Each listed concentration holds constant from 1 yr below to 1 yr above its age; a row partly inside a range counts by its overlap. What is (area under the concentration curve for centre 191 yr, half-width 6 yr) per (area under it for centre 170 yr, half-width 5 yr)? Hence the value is 1.5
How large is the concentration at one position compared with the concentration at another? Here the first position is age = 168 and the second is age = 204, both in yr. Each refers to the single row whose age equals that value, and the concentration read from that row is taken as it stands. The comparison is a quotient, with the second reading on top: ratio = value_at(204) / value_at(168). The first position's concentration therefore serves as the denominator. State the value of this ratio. 1.16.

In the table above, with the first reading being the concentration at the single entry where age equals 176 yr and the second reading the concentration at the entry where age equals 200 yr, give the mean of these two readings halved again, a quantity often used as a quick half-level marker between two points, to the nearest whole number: 130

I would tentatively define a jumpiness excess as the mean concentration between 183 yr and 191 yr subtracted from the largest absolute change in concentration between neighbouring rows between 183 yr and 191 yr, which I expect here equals -248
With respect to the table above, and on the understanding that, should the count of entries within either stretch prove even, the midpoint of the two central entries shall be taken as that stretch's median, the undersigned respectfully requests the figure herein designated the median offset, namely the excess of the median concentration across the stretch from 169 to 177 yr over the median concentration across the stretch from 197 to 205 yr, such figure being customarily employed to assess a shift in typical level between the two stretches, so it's -139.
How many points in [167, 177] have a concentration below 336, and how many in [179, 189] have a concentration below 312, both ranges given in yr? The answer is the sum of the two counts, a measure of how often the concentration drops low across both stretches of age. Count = 10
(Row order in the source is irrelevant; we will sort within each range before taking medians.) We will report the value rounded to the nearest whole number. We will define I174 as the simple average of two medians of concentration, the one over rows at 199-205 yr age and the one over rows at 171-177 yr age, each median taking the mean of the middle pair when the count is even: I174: 274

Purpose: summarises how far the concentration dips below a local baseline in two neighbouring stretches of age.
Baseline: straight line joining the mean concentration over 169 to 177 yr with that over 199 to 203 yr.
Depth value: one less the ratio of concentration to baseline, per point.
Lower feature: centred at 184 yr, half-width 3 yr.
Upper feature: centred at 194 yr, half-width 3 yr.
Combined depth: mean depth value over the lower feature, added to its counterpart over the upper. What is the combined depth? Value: -0.030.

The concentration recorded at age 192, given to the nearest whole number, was 337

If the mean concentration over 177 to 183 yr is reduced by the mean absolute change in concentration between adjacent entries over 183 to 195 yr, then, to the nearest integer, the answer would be 191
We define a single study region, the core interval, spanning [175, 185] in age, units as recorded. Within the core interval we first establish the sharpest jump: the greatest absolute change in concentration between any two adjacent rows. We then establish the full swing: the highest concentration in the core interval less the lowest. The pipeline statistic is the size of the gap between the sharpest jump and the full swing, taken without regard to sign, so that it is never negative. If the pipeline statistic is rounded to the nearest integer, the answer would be 27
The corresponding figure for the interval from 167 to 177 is 56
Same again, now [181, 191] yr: 74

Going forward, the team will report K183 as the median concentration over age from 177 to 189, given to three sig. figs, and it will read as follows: 243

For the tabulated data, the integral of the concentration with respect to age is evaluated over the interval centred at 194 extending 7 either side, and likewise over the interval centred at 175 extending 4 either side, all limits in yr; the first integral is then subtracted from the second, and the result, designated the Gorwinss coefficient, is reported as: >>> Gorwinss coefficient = -3054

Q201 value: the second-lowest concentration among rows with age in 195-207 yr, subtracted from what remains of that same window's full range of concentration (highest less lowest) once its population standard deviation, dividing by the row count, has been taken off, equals -317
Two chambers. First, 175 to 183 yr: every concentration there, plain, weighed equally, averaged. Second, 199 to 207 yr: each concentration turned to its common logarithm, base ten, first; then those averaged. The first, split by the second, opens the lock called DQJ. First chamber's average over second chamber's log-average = 81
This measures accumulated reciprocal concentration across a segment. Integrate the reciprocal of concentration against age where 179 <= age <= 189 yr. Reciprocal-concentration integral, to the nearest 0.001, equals 0.040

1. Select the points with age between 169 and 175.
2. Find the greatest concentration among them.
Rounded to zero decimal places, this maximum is 250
